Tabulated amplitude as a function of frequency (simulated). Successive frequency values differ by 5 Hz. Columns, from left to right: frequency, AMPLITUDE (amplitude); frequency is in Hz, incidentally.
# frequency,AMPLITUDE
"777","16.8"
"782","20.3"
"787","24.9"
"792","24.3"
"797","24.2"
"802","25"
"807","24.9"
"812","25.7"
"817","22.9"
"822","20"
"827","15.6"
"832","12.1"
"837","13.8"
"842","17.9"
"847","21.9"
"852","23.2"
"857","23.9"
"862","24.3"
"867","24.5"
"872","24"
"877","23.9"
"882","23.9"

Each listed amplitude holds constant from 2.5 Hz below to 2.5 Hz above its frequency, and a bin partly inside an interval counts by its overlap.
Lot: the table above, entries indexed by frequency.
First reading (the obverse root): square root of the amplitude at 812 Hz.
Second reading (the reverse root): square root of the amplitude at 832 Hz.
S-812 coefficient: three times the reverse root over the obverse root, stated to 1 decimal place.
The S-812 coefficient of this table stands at 2.1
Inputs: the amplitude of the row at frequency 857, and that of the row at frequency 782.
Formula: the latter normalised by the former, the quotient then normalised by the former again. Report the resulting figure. 0.036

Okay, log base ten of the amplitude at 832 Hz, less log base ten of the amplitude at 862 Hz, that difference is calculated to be -0.30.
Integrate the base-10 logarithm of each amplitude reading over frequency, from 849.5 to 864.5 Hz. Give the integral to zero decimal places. 21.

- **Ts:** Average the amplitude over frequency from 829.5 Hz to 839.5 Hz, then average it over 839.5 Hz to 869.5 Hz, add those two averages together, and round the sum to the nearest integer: 36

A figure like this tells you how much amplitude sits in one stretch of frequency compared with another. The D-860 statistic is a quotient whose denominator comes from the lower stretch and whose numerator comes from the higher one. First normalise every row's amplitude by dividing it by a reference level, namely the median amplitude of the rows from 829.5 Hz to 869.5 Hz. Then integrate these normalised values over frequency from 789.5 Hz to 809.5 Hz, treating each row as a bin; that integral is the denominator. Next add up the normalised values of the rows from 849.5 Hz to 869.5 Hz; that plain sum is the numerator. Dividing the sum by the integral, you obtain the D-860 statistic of 0.195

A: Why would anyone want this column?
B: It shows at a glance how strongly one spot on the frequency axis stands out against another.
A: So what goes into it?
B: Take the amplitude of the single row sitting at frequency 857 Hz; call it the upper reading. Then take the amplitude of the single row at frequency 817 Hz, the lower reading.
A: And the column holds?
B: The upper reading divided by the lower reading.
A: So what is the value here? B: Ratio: 1.04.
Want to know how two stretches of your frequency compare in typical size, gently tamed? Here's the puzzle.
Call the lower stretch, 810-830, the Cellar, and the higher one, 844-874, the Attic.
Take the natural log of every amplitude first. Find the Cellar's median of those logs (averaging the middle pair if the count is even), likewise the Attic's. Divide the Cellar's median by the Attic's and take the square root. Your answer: 0.982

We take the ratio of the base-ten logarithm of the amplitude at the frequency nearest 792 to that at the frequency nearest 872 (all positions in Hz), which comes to 1.00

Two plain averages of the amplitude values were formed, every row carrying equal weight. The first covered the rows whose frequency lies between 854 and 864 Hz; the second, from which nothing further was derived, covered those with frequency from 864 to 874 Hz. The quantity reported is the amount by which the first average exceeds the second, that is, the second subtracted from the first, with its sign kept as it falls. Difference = 0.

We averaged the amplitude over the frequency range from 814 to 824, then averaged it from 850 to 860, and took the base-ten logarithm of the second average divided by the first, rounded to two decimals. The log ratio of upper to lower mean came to 0.04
